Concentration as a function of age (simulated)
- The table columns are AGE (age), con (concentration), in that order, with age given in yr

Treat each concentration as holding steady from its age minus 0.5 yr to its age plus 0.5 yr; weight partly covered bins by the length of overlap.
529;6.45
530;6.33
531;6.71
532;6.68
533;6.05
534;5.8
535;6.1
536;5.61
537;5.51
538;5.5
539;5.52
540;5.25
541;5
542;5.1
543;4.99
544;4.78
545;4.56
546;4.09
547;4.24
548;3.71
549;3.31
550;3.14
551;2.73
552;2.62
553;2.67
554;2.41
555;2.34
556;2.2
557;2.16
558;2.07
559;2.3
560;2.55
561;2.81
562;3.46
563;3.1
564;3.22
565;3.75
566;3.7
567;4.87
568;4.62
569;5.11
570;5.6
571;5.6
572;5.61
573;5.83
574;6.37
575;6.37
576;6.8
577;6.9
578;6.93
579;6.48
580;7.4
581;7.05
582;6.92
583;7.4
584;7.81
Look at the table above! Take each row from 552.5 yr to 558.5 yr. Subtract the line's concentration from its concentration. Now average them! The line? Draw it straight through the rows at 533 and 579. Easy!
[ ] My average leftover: -4.0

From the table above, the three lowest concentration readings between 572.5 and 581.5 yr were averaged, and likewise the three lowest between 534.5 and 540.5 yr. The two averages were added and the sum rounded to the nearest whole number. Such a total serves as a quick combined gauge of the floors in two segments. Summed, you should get 12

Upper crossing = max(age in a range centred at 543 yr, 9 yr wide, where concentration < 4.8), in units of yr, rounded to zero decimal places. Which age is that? 547 yr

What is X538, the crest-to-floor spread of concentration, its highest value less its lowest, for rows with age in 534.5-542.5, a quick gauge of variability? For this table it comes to 1.10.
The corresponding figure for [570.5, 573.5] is 0.23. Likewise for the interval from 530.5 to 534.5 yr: 0.91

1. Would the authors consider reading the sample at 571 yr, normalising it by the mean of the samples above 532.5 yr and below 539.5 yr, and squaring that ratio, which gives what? 0.96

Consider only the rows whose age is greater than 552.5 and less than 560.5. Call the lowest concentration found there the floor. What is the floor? 2.07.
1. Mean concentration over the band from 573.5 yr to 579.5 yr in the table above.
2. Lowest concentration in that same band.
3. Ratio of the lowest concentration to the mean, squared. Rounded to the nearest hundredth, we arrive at 0.92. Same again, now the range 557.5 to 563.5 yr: 0.58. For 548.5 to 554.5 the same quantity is 0.73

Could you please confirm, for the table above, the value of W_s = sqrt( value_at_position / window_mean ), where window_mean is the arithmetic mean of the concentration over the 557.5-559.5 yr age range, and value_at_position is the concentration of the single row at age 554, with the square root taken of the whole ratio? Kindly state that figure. 1.05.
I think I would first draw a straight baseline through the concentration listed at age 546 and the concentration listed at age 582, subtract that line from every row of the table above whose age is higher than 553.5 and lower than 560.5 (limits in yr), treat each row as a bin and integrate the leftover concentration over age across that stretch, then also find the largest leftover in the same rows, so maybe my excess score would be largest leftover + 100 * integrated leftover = -1868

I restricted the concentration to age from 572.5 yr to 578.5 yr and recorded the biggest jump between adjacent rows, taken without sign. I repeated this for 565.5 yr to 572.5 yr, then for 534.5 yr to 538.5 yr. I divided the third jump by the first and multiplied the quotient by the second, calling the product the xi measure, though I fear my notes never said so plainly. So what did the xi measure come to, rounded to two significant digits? 1.1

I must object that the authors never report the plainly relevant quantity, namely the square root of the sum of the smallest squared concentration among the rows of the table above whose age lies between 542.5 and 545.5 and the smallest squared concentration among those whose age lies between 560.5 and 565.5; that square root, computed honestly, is 5.4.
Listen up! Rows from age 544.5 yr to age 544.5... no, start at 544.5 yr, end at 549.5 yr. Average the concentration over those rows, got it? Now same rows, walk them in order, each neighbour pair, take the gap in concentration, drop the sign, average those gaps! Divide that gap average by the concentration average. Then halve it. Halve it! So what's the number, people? 0.049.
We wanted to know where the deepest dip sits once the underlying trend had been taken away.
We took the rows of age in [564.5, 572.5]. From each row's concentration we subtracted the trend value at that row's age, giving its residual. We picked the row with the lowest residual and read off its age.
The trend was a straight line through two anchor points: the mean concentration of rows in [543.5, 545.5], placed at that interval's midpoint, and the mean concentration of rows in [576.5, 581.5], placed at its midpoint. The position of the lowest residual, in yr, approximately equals 566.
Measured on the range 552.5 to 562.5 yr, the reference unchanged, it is 558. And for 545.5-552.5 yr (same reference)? 552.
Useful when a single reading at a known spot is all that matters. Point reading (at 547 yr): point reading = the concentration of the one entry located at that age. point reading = 4.24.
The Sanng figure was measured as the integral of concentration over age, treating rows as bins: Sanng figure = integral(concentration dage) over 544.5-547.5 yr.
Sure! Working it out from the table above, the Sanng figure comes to 12.9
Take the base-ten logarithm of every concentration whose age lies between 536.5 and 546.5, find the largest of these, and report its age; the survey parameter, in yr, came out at 539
